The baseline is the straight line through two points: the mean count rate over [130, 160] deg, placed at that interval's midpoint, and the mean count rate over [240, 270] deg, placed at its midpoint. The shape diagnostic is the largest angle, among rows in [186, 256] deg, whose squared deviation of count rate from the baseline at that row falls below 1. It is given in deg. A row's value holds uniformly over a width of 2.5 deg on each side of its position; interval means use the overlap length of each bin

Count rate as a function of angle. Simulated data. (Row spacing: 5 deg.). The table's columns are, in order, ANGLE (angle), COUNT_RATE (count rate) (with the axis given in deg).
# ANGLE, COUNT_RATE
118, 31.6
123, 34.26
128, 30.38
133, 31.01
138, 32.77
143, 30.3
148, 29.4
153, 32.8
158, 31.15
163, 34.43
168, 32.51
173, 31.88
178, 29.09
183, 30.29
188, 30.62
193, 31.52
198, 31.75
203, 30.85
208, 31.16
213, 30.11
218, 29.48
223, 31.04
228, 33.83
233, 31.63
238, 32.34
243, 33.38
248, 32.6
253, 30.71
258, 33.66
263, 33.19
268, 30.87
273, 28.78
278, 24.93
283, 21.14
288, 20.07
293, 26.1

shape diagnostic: 248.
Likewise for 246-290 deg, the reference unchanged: 263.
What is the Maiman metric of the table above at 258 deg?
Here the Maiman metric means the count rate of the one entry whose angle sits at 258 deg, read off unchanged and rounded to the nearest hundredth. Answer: 33.66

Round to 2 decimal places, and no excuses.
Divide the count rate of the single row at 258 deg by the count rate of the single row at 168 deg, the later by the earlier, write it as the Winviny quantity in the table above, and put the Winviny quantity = 1.04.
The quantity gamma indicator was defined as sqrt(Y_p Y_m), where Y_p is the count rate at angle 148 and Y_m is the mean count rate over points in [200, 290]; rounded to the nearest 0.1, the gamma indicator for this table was 29.7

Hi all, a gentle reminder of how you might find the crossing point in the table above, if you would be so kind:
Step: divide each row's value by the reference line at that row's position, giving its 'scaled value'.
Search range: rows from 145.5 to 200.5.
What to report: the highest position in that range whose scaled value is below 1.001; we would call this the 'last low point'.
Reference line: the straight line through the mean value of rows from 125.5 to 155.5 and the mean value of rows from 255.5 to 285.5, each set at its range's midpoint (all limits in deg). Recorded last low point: 183 deg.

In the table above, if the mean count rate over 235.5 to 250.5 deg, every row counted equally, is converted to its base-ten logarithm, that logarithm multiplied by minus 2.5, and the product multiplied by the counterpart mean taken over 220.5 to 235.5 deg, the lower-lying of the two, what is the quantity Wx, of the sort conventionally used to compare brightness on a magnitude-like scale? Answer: -122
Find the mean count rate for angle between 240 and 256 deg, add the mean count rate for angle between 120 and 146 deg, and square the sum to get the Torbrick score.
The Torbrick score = 4093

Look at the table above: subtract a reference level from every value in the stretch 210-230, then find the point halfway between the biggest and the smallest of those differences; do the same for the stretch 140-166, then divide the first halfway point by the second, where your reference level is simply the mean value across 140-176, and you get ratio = -1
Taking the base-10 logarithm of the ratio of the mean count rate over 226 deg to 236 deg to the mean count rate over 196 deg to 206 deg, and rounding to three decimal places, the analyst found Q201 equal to 0.019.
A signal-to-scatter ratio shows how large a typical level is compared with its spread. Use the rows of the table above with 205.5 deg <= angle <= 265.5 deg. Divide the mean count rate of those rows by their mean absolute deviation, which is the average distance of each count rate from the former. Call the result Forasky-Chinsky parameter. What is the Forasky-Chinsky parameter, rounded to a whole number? 26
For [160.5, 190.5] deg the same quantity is 21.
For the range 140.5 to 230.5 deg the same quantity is 28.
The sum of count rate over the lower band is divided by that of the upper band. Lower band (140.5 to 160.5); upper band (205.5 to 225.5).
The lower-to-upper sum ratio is 1.02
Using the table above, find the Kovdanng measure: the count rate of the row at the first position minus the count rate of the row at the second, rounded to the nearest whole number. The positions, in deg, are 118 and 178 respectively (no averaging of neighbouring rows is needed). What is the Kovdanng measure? 3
